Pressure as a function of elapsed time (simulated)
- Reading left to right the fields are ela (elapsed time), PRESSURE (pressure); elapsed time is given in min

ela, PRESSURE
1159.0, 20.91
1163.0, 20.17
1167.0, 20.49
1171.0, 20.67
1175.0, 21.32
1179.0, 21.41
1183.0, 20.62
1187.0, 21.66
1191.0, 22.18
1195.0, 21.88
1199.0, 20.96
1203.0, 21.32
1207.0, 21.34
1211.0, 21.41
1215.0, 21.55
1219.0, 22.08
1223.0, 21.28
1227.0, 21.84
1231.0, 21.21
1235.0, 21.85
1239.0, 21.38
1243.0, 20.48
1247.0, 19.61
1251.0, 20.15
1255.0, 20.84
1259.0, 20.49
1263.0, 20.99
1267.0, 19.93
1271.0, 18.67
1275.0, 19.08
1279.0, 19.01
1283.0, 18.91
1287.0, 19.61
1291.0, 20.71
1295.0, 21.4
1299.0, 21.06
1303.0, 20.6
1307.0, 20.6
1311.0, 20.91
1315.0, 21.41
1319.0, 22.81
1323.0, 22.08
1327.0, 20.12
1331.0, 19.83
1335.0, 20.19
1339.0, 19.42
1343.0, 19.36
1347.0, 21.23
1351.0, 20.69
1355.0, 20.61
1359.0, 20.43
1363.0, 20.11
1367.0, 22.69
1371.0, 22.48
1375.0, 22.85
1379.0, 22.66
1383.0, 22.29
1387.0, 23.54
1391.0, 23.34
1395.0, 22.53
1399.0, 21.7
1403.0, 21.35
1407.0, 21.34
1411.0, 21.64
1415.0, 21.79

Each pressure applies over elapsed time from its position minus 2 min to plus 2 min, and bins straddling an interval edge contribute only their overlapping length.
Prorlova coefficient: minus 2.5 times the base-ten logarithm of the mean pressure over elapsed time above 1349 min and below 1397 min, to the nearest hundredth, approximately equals -3.36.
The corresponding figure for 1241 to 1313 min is -3.26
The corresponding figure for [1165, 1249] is -3.32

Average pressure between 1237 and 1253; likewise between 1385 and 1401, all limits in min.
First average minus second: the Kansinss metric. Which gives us -2.4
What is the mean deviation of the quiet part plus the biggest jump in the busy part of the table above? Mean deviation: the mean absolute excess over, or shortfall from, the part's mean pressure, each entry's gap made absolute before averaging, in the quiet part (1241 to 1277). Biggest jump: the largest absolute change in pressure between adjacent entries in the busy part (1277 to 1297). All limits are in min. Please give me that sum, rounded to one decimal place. 1.7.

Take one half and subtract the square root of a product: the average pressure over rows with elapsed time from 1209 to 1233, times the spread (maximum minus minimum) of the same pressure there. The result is -3.8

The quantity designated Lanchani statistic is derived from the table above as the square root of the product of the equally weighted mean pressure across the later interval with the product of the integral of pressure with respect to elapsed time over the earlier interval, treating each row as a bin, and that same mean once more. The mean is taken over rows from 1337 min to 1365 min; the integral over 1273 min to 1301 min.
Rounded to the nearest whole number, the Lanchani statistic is 479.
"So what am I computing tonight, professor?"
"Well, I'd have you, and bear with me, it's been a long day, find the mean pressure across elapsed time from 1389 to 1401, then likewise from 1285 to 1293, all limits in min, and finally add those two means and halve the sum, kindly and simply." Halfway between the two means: 21.3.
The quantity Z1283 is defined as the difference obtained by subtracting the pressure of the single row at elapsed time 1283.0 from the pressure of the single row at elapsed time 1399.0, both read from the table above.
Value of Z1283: 2.8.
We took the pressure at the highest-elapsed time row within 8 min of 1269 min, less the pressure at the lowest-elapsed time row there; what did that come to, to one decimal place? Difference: -1.9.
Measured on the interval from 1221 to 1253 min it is -1.1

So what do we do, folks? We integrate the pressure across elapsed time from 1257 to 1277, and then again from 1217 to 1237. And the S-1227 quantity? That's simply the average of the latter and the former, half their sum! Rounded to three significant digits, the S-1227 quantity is 415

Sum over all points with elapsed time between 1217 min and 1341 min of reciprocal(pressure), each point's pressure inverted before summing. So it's 1.51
